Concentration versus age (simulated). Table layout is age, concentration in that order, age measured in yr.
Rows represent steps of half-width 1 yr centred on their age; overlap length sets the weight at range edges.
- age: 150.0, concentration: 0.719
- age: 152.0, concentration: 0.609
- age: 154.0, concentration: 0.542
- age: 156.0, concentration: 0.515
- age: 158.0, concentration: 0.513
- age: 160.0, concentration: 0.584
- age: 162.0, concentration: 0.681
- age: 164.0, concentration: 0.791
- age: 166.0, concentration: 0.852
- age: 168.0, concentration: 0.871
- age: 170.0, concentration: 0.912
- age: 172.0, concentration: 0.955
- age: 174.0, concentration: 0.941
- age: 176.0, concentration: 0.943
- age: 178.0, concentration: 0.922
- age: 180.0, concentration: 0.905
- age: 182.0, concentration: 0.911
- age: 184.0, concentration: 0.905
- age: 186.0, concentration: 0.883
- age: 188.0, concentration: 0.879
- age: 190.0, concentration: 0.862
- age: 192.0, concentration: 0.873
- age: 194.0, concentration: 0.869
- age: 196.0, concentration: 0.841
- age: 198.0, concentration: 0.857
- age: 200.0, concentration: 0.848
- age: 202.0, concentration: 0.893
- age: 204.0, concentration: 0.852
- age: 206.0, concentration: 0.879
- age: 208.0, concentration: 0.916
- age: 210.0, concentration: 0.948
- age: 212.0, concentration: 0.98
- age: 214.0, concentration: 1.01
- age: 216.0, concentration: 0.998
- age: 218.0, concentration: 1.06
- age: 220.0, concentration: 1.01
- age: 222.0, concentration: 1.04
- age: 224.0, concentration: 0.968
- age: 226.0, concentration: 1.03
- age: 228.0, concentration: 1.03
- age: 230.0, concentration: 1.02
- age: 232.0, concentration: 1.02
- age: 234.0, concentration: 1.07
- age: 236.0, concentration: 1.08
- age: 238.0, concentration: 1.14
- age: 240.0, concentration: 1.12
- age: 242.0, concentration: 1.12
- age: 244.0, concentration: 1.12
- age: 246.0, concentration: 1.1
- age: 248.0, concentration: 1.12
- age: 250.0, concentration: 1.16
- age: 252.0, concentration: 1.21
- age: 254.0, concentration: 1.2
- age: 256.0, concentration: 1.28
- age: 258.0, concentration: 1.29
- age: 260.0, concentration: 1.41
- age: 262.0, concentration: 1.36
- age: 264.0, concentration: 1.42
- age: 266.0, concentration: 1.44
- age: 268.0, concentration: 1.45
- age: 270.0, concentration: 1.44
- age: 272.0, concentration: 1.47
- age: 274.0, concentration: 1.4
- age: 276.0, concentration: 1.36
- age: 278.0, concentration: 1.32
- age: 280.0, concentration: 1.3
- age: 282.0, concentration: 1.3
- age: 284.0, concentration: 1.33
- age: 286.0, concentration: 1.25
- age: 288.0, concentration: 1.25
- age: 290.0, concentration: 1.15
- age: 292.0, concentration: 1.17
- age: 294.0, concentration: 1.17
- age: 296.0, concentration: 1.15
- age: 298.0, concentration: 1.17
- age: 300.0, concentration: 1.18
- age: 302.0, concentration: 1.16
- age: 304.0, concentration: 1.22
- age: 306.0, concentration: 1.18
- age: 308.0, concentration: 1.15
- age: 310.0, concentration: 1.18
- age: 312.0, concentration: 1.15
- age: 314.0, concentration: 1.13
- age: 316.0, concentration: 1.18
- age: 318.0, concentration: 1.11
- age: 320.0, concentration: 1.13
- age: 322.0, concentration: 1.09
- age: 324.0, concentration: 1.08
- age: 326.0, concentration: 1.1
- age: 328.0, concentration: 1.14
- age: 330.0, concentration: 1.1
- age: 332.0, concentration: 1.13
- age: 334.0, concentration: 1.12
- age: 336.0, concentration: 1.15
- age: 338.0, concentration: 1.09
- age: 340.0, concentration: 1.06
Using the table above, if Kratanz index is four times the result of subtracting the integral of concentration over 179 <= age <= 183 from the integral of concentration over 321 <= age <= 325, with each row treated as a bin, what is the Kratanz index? 3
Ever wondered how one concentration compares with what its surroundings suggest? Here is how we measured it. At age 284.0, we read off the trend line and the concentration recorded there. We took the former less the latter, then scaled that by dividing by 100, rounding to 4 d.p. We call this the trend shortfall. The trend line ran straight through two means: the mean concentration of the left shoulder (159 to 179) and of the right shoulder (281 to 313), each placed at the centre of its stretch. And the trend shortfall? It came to -0.0017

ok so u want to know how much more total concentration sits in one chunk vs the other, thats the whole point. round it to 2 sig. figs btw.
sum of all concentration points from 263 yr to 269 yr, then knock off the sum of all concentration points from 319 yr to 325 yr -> 1.0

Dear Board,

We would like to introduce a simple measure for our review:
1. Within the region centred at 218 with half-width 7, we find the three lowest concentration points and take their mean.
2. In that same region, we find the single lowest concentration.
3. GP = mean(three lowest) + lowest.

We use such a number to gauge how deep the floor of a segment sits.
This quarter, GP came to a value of 1.95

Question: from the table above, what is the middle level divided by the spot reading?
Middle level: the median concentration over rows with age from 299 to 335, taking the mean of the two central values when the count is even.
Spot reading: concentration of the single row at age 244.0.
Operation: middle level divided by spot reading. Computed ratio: 1.0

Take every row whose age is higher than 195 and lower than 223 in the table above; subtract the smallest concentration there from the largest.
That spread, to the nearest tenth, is 0.2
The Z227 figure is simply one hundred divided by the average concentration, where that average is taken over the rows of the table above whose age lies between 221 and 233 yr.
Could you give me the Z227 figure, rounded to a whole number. 98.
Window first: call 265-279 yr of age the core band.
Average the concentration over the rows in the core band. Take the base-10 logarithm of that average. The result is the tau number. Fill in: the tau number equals 0.15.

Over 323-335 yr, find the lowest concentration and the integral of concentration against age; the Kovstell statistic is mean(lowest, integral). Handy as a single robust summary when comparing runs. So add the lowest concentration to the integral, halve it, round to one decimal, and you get 7.2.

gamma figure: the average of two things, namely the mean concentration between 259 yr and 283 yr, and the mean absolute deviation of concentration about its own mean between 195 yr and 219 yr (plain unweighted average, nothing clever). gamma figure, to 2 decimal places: 0.73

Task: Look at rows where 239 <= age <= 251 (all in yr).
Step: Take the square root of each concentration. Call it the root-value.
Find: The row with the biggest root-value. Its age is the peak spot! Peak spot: 250.0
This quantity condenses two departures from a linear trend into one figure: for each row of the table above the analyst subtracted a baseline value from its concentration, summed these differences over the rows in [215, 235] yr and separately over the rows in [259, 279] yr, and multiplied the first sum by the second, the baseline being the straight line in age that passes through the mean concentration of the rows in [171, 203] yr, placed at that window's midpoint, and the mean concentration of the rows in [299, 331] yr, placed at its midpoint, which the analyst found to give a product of 2.0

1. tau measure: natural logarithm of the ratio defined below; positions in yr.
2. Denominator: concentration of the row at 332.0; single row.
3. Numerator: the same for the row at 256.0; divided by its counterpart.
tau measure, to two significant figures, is 0.12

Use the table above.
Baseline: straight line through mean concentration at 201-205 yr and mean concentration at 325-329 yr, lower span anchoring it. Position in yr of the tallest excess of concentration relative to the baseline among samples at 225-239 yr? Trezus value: 238.0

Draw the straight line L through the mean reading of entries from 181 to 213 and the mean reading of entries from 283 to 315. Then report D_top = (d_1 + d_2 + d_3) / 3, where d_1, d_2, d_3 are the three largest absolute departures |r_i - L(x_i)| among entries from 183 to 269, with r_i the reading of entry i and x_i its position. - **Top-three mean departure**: 0.347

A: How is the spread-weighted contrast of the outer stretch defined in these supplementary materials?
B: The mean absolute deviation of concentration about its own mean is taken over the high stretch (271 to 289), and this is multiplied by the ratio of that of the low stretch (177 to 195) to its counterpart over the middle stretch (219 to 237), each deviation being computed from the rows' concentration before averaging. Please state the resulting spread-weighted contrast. 0.043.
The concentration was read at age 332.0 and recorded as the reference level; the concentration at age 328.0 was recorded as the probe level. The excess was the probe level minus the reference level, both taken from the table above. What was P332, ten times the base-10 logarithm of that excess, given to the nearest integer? -20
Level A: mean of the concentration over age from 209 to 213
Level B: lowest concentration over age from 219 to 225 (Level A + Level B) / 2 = 0.97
